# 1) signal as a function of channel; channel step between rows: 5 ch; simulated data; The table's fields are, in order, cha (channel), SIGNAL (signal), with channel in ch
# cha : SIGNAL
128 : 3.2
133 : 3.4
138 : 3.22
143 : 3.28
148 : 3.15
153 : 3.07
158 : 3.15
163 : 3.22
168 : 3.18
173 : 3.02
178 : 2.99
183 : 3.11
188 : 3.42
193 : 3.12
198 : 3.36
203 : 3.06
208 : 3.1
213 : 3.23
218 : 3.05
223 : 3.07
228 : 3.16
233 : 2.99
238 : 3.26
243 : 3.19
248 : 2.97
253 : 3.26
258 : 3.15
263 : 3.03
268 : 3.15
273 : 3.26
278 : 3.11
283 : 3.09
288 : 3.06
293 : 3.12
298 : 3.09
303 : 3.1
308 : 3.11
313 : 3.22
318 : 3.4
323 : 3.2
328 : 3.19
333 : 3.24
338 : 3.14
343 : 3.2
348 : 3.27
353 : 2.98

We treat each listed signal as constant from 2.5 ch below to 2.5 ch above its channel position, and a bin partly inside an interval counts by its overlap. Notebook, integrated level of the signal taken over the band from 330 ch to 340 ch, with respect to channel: 32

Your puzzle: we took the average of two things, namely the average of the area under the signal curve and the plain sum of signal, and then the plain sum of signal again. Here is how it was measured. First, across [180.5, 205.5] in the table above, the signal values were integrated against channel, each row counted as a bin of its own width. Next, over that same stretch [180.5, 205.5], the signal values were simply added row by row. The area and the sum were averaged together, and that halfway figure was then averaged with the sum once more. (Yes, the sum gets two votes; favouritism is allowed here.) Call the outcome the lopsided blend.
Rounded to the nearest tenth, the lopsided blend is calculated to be 32.1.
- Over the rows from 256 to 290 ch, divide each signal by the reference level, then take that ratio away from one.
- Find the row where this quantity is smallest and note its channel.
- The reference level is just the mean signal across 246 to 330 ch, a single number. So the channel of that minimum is 273 ch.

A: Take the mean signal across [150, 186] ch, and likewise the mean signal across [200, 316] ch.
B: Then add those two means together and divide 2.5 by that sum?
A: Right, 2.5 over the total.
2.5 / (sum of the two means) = 0.401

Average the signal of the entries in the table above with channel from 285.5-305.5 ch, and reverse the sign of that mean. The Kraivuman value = -3.09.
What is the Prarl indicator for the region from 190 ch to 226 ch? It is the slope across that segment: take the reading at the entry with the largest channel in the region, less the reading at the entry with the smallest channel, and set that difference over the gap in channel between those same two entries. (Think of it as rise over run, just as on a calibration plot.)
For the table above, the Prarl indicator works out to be -0.002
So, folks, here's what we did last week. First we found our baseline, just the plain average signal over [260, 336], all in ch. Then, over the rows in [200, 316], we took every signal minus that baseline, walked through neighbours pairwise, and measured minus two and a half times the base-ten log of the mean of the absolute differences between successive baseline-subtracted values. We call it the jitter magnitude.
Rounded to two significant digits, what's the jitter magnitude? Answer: 2.4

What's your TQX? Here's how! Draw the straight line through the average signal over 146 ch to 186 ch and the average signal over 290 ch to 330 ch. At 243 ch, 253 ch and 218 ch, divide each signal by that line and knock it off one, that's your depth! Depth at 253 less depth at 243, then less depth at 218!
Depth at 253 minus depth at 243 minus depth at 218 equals -0.05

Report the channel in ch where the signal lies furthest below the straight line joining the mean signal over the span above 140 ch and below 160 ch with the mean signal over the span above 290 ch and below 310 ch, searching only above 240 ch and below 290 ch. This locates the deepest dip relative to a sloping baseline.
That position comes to 248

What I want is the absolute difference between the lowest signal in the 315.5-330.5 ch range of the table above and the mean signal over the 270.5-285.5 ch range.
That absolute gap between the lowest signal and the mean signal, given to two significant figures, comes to 0.037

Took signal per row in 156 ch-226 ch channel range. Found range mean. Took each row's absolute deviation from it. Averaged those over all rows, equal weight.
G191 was 0.096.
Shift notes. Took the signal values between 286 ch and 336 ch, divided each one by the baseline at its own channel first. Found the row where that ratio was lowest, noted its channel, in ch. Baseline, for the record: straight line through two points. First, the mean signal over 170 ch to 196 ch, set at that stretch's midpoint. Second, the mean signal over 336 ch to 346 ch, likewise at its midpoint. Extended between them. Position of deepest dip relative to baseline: 288 ch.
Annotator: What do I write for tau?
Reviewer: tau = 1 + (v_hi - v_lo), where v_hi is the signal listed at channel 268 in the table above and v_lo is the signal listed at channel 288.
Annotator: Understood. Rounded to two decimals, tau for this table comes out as 1.09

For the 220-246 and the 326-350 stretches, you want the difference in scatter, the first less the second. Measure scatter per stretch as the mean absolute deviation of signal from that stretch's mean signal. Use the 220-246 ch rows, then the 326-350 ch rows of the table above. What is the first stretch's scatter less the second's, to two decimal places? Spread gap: 0.05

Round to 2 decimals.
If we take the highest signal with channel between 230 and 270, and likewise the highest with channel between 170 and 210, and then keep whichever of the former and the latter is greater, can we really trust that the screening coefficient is 3.42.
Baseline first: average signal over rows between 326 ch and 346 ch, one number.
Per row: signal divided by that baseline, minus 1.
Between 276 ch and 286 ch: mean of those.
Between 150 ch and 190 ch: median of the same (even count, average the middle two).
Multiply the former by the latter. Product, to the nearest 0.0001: 0.0006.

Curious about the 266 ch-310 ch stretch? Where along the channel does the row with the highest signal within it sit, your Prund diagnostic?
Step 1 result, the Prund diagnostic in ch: 273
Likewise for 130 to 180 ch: 133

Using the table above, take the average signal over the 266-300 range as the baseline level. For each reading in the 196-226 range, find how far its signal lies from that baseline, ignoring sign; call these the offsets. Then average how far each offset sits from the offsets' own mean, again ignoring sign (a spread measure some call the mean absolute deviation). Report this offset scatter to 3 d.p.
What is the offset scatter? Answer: 0.050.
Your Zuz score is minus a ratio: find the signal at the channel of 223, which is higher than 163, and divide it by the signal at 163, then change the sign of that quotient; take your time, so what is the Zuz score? -0.95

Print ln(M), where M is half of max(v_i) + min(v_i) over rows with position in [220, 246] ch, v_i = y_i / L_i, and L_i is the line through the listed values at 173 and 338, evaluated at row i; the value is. 0.019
